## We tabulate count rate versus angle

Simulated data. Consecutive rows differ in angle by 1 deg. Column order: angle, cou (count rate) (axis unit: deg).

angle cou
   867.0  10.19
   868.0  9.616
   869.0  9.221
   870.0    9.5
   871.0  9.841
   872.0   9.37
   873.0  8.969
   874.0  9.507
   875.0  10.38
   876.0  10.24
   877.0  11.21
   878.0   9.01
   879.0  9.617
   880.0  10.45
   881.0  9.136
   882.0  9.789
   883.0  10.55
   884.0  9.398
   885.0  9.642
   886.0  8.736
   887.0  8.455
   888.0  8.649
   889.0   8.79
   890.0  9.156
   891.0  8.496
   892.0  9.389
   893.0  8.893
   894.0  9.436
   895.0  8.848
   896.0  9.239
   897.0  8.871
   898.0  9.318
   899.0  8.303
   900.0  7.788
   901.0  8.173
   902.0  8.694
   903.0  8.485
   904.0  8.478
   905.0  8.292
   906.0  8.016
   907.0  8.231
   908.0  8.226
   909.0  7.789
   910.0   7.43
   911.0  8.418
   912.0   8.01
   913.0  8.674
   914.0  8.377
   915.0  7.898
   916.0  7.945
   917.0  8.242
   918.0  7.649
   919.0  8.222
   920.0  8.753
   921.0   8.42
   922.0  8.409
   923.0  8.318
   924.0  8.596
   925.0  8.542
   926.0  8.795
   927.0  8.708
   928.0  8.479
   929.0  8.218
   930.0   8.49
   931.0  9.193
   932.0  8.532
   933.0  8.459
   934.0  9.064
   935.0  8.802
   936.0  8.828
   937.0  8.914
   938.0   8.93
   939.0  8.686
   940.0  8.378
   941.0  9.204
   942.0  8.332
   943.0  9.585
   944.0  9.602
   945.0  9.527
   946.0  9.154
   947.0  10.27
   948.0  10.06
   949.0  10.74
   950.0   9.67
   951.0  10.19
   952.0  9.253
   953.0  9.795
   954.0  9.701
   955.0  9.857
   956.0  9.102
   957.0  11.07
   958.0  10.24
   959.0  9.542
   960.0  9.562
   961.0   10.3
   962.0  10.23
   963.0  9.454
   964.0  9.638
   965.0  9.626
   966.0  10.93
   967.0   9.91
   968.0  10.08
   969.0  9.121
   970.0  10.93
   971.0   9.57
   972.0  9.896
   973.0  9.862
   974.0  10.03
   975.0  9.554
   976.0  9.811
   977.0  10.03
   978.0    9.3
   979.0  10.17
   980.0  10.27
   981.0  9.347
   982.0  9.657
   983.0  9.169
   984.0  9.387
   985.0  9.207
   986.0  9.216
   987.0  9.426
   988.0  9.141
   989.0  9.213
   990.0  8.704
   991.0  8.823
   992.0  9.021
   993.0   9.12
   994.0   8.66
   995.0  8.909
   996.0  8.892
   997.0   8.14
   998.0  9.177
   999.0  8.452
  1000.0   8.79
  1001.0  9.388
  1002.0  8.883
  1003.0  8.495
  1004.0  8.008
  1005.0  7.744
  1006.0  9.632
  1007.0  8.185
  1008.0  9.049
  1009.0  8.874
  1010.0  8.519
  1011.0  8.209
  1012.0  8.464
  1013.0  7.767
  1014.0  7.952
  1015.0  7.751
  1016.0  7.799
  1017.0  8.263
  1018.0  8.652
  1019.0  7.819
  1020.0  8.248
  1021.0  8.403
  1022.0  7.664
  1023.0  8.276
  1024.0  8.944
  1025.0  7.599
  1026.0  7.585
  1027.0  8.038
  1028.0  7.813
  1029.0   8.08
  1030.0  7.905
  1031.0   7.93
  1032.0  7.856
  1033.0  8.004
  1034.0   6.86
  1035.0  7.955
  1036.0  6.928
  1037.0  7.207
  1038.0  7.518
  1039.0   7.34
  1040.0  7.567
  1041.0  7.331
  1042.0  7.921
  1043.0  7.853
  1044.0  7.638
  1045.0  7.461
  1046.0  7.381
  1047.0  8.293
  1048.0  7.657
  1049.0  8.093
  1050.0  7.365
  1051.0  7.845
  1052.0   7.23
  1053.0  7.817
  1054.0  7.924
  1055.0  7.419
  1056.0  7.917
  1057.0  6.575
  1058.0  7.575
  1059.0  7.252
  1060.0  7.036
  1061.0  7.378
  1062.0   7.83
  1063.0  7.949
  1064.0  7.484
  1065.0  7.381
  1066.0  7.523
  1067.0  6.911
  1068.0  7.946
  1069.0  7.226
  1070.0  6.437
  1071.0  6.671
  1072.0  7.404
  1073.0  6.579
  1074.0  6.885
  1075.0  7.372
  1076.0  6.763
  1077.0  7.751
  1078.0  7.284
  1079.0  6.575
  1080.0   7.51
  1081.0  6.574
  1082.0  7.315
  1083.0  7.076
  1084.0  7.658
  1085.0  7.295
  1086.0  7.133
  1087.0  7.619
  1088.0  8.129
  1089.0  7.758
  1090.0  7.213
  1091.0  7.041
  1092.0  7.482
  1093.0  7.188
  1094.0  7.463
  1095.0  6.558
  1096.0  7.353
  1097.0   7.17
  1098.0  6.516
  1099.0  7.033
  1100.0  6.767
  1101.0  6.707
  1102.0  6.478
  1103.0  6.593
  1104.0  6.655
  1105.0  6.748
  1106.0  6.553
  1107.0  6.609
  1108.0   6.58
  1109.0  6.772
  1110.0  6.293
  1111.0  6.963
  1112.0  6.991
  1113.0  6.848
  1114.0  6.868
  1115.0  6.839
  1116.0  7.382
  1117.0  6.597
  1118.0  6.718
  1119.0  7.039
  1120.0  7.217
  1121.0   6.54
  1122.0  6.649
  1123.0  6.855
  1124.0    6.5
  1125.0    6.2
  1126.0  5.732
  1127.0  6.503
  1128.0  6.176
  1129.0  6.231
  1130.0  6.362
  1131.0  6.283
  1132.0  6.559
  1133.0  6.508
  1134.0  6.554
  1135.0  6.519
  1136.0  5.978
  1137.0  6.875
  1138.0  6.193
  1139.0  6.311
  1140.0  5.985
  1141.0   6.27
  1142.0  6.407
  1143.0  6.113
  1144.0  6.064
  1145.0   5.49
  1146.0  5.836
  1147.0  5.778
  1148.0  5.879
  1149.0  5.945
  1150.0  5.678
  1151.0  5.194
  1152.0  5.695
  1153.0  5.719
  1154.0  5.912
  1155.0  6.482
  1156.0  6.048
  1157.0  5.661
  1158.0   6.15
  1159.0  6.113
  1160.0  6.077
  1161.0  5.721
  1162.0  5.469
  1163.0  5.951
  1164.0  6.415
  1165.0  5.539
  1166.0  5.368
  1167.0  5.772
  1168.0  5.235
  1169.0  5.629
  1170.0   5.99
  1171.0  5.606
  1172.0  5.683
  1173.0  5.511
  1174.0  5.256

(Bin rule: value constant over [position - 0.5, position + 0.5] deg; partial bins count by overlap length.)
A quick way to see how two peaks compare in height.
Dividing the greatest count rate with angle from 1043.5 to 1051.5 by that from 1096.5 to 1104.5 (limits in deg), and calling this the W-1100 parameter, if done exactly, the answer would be 1.16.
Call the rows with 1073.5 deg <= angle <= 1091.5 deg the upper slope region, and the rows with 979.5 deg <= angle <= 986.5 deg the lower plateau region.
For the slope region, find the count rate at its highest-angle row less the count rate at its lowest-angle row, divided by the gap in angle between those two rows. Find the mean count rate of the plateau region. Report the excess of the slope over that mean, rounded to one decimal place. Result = -9.5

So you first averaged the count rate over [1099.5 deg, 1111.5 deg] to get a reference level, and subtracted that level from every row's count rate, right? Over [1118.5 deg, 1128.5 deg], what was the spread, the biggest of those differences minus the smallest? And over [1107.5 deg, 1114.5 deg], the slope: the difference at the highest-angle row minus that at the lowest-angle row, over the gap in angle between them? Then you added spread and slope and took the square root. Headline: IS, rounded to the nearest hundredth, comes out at 1.24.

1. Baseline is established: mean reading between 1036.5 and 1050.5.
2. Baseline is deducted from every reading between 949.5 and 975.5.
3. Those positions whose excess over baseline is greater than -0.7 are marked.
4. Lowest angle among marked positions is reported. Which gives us 950.0 deg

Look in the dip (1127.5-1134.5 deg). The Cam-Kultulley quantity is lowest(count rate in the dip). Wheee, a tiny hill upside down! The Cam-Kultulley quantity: 6.176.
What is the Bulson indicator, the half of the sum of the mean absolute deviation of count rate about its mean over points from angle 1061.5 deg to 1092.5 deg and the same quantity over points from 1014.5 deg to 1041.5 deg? 0.36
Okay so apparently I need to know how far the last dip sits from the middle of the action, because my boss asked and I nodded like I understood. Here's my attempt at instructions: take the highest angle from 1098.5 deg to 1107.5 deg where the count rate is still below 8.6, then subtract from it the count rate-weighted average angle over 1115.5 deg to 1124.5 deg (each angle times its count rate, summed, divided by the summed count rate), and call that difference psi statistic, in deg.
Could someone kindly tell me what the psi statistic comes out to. -12.9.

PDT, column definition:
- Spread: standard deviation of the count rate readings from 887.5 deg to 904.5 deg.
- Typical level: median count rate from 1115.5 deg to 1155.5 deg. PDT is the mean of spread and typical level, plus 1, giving 4.4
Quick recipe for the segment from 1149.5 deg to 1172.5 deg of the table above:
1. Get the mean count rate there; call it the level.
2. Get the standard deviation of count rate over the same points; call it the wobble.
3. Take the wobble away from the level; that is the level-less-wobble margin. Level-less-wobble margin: 5.5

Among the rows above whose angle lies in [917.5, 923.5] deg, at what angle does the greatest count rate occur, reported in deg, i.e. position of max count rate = 920.0 deg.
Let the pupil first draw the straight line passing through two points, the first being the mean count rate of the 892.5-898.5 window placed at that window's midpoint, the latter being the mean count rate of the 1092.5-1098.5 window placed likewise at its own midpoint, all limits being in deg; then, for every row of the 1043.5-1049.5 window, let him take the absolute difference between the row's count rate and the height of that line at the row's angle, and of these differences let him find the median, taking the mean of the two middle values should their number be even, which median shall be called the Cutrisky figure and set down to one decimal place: 0.1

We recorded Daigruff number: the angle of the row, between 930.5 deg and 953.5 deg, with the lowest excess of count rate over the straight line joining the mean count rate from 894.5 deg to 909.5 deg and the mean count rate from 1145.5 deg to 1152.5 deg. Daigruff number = 942.0 deg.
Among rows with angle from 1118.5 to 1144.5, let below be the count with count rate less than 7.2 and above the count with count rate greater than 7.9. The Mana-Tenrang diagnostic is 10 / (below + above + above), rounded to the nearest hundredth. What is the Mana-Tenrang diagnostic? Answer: 0.40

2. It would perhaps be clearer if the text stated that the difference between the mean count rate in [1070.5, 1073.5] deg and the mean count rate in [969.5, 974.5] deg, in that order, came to -3.2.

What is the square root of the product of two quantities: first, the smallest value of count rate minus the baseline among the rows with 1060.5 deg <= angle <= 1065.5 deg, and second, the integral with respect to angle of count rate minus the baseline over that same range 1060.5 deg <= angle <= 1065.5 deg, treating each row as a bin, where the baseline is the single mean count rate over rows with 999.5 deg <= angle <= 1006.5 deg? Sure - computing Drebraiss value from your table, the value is 2.7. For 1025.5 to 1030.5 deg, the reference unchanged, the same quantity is 2.1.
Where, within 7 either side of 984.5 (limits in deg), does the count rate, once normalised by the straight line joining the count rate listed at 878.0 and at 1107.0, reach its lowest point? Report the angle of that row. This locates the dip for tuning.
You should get 990.0 deg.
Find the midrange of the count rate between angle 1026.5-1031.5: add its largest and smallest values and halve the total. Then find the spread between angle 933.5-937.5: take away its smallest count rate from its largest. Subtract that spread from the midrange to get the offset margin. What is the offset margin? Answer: 7.7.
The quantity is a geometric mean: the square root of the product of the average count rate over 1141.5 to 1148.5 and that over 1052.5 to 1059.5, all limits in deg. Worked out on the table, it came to 6.7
